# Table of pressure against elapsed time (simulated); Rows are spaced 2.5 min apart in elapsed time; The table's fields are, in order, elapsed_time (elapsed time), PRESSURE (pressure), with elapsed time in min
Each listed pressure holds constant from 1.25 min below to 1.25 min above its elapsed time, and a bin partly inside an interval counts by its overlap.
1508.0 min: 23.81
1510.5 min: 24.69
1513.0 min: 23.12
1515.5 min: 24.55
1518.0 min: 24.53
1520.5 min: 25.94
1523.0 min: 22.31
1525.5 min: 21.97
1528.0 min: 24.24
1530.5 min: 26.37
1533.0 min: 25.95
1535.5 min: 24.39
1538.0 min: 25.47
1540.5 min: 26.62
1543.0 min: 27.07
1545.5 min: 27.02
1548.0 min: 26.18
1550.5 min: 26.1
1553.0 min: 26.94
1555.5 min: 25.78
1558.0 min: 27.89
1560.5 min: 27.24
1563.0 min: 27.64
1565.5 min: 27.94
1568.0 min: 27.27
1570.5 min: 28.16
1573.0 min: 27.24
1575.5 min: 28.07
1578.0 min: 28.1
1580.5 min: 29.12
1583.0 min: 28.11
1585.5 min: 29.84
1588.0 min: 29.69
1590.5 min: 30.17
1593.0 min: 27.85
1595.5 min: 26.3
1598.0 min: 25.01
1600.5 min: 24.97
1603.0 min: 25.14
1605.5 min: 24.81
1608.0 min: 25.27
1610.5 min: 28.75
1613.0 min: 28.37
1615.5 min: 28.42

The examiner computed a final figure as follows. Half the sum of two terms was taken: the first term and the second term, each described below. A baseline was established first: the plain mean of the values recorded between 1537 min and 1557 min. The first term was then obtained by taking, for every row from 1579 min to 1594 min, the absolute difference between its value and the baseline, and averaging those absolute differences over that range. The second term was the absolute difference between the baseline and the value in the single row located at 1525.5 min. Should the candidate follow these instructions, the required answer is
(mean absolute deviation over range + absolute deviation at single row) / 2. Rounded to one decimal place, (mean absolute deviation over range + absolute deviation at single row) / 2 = 3.6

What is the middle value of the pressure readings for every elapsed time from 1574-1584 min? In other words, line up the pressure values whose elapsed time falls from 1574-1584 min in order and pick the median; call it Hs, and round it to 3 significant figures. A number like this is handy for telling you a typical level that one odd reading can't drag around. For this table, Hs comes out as 28.1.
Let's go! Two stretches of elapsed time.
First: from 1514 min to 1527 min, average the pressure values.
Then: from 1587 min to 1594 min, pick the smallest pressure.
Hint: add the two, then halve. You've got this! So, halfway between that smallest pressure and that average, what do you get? 25.9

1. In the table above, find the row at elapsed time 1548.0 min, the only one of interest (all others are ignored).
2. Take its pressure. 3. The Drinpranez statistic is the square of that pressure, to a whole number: 685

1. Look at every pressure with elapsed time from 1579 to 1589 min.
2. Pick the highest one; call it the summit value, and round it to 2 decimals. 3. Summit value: 29.84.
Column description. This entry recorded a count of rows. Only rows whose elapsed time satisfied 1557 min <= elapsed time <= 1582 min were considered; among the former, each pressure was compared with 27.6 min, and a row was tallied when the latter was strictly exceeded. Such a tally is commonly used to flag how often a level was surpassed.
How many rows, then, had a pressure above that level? 7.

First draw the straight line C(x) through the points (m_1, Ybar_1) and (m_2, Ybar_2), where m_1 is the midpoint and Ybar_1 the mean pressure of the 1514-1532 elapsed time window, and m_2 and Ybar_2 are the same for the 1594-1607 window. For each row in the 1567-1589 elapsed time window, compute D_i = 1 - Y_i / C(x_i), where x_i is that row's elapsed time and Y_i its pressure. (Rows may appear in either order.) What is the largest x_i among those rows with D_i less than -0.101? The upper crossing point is 1588.0 min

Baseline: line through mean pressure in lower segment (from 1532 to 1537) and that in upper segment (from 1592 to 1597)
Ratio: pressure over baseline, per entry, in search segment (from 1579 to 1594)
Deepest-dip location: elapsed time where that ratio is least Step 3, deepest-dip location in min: 1593.0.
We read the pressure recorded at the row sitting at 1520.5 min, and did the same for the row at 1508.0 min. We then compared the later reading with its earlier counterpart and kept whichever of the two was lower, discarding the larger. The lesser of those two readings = 23.8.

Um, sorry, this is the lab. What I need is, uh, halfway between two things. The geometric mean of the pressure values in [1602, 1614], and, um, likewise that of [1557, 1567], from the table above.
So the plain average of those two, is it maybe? 27.0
